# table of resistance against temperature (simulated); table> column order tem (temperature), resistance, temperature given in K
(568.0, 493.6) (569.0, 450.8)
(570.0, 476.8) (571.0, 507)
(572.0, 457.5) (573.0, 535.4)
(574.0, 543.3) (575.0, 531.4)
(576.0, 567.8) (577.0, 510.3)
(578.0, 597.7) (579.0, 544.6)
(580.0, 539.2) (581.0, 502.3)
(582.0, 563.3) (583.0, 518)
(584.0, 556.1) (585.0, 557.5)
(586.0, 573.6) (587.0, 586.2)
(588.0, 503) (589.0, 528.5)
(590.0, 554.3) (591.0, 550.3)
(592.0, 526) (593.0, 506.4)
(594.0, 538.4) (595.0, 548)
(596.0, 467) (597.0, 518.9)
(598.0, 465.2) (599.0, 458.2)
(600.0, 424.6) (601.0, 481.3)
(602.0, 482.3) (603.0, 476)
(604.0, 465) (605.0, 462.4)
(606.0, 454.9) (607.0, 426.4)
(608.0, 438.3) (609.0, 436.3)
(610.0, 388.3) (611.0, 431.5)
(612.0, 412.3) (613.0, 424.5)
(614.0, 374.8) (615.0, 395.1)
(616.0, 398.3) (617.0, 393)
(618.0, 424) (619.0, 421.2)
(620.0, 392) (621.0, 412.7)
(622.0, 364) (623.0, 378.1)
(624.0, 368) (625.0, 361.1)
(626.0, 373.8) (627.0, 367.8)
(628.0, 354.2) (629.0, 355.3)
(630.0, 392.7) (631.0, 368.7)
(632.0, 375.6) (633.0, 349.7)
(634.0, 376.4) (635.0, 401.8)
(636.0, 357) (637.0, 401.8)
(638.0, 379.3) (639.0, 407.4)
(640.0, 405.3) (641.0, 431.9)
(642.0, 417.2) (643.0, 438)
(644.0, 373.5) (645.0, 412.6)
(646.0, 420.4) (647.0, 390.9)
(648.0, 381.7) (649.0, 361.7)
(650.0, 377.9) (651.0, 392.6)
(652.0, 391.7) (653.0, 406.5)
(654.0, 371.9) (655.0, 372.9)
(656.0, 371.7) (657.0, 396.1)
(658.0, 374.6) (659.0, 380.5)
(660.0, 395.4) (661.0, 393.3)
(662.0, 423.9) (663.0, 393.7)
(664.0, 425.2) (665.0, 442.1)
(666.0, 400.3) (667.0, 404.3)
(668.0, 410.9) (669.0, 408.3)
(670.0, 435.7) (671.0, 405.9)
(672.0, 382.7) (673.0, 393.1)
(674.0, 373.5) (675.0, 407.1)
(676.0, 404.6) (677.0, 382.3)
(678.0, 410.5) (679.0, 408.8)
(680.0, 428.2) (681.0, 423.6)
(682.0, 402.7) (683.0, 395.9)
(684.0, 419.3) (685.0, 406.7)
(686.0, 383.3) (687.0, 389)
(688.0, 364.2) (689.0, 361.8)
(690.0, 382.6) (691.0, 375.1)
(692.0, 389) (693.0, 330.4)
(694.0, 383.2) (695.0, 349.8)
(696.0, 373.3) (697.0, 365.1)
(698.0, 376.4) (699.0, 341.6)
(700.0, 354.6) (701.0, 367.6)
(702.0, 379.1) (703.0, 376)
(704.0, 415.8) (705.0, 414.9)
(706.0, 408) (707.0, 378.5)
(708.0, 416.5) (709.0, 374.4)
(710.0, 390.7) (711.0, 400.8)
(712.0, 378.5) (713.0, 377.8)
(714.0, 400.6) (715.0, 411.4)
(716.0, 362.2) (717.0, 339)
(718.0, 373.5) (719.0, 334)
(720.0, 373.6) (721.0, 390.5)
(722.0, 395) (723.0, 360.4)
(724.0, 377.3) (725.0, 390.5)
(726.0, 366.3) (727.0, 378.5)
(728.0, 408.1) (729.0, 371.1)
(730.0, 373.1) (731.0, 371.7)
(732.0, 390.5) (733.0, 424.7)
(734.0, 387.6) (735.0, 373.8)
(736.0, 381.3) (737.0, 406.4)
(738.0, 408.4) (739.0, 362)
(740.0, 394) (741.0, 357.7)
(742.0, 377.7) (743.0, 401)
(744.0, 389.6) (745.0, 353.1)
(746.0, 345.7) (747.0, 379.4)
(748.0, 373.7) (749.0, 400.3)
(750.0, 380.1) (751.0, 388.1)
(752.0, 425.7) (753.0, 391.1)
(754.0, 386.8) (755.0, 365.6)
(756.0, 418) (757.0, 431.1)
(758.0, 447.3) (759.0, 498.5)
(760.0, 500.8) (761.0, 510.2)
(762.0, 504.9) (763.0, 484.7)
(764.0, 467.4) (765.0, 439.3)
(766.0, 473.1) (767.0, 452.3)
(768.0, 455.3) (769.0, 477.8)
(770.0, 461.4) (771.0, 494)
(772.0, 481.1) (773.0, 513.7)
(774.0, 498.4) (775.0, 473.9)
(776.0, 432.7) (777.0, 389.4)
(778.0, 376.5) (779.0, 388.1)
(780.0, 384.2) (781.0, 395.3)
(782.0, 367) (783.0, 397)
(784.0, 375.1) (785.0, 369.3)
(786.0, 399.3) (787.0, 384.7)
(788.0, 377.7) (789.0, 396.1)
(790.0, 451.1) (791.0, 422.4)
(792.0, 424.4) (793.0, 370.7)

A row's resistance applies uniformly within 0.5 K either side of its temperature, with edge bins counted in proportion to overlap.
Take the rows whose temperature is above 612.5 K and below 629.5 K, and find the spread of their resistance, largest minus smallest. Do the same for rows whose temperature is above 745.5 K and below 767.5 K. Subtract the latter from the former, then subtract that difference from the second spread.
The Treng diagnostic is 259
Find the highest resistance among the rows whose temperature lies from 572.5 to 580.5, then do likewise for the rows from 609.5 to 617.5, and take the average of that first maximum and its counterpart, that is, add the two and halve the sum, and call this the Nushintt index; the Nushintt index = 515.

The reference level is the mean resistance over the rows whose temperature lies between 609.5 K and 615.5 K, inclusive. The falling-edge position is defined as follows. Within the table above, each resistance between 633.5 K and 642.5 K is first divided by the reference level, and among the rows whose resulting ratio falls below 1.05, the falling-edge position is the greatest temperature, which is 642.0 K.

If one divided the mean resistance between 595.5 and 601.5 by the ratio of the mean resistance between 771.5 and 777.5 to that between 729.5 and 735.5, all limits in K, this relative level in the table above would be 391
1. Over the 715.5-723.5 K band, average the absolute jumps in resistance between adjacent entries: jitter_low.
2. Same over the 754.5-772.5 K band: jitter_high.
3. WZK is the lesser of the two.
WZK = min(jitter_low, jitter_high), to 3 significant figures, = 21.0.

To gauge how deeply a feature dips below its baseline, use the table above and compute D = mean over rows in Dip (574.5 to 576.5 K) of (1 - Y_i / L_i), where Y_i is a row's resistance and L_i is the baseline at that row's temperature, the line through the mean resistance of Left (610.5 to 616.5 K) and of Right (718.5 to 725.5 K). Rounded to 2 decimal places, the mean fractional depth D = -0.32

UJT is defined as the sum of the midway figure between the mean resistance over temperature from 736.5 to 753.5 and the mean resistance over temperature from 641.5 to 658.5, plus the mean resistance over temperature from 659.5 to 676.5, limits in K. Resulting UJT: 794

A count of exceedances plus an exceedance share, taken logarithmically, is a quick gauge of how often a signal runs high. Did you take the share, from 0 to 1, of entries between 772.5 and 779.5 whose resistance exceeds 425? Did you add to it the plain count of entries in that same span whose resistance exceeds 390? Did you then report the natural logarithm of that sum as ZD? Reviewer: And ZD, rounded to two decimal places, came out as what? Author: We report 1.52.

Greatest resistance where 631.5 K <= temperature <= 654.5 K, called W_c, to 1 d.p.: 438.0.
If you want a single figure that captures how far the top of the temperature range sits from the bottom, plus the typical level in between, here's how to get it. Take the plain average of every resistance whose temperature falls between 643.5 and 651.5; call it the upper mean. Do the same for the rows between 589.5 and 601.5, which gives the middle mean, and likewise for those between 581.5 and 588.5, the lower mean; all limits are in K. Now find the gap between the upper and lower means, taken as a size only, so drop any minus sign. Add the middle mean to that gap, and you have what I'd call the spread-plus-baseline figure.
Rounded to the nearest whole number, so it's 665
